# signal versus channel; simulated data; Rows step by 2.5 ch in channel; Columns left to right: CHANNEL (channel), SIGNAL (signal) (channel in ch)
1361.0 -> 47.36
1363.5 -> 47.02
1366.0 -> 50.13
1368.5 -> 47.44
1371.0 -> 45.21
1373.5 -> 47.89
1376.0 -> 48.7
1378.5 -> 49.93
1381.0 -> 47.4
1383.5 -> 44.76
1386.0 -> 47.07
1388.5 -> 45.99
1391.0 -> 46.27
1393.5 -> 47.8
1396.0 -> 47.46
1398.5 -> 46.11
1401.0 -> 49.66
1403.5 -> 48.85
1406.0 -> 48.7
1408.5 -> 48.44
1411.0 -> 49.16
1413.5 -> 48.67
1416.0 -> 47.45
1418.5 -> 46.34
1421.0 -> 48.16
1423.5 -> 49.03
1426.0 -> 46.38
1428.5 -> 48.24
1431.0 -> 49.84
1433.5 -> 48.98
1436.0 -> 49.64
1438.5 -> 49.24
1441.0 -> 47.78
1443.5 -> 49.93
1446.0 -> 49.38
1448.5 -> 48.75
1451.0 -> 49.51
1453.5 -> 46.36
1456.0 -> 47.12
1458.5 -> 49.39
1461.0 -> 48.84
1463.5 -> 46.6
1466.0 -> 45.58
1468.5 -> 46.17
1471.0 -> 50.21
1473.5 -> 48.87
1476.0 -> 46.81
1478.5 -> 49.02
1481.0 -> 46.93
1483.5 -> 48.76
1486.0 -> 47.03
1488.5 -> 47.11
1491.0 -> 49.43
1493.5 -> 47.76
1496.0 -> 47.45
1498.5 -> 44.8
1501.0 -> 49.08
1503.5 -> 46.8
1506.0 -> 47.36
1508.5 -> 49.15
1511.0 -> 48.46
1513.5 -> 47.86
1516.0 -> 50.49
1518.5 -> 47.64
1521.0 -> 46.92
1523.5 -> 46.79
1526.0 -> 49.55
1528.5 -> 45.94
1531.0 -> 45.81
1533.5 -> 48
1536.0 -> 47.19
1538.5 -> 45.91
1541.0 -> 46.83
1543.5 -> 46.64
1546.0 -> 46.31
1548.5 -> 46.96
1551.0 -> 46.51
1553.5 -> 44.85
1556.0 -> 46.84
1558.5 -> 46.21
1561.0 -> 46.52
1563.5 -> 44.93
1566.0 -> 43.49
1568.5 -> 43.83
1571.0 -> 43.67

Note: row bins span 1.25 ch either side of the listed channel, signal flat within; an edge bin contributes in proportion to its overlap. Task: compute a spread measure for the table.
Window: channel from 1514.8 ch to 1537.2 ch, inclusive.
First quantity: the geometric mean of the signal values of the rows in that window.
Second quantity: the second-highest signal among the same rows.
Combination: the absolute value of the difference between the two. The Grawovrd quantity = 2.0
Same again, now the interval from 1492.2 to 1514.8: 1.5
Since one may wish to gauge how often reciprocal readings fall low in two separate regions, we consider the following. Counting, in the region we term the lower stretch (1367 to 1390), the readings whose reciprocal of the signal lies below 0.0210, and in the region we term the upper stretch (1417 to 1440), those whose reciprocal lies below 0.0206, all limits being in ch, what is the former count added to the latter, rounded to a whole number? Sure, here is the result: 8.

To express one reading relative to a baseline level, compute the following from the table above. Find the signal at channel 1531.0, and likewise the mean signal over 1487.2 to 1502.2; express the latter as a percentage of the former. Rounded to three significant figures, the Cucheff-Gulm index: 104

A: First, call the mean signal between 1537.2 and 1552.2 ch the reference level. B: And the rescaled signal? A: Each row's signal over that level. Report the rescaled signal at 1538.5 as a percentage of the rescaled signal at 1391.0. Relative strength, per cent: 99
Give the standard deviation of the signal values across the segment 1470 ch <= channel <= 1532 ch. 1.4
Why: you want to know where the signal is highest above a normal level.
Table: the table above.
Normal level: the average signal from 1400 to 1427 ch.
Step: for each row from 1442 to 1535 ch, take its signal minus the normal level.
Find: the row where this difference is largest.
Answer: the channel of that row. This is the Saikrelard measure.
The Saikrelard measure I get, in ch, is 1516.0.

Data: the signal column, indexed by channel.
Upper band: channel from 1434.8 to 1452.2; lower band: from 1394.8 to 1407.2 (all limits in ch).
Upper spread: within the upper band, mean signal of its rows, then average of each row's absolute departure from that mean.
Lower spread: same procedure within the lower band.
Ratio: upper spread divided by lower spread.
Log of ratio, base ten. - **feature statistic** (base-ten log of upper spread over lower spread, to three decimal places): -0.324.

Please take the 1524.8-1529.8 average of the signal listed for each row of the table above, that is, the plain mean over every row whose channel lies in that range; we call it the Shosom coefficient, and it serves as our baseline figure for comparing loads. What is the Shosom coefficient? 47.7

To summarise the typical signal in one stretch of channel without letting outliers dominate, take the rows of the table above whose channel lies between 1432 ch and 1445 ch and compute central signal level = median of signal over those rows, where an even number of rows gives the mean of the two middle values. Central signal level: 49.2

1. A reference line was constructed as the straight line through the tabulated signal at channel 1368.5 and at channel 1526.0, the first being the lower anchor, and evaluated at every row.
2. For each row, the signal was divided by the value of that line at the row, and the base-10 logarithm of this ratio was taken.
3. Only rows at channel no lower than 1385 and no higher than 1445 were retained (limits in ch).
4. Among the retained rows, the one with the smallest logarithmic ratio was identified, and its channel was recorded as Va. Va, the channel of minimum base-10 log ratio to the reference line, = 1426.0 ch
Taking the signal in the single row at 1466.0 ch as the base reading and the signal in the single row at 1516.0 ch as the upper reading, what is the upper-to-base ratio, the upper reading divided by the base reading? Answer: 1.11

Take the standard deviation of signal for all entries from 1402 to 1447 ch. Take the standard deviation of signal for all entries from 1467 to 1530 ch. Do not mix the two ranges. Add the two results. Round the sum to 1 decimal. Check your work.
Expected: 2.4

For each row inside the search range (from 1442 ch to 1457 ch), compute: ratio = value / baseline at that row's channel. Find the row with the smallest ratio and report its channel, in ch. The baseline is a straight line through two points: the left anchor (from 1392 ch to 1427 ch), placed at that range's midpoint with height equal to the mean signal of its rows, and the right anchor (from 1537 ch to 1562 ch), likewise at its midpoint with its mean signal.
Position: 1453.5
